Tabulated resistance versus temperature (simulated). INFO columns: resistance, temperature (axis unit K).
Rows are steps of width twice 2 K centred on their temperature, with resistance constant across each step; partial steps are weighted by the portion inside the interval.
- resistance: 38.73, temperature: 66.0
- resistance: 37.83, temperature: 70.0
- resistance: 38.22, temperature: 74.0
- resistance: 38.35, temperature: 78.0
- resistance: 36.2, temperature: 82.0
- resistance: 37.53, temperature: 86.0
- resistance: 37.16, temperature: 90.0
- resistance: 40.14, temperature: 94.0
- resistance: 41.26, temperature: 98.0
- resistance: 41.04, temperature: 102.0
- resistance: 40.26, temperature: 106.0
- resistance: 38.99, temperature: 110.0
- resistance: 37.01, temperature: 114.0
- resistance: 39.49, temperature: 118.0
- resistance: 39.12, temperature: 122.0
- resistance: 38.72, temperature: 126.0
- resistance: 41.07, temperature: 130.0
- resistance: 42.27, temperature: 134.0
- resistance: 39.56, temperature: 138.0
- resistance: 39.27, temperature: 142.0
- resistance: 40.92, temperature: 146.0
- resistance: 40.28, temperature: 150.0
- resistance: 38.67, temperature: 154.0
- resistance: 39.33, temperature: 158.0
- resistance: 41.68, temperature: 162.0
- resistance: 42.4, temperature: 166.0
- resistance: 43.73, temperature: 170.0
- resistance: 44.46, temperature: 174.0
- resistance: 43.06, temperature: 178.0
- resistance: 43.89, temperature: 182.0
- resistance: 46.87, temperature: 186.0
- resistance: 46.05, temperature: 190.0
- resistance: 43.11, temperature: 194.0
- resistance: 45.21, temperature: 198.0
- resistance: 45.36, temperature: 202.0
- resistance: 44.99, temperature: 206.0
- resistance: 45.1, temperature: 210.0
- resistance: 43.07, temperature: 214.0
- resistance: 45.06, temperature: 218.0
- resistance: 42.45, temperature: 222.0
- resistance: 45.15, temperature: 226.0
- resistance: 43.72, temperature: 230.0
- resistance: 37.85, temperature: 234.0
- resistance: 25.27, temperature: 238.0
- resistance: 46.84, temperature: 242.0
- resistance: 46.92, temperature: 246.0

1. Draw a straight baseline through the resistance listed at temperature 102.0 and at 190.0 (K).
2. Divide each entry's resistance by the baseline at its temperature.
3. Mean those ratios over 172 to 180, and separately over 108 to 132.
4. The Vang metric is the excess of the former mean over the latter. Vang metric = 0.038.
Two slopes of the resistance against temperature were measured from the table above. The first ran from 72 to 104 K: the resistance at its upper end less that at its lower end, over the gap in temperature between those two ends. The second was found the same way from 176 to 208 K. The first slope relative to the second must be 1.5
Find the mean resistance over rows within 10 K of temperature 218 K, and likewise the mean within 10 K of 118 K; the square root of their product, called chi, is 41.3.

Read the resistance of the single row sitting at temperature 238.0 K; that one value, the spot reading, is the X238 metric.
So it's 25.27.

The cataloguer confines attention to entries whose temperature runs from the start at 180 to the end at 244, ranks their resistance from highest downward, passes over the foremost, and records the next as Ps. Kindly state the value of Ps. 46.84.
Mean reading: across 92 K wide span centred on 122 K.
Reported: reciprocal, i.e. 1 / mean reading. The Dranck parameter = 0.0253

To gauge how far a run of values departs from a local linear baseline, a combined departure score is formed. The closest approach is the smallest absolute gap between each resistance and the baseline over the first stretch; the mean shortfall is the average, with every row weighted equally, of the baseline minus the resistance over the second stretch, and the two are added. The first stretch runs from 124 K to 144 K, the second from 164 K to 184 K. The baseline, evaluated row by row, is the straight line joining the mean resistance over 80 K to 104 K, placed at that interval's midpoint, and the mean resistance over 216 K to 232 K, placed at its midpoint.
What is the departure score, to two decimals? -0.70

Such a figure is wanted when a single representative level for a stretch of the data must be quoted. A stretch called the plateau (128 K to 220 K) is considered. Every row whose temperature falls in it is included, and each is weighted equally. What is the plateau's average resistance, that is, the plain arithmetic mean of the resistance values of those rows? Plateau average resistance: 42.8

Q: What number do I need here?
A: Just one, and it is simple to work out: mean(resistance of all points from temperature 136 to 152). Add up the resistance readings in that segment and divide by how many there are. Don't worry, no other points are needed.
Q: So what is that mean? 40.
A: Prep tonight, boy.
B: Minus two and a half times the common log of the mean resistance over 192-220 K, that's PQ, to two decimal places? -4.12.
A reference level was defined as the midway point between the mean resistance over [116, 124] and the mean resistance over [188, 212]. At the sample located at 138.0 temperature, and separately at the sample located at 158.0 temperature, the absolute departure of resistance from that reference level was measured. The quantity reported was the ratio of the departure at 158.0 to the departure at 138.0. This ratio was 1.1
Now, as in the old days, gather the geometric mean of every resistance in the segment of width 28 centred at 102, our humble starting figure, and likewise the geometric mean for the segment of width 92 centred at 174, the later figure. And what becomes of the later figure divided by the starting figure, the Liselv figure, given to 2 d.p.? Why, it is 1.09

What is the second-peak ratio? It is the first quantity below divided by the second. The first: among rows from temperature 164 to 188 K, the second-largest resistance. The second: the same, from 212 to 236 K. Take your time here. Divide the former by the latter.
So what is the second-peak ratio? 0.99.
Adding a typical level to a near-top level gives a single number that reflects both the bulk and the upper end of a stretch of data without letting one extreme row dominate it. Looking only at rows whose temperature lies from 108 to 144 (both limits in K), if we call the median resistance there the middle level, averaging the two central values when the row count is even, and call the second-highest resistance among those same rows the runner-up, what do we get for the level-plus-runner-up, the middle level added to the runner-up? 80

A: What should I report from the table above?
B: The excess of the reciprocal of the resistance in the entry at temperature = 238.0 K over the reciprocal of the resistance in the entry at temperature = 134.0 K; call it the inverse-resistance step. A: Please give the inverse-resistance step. 0.016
